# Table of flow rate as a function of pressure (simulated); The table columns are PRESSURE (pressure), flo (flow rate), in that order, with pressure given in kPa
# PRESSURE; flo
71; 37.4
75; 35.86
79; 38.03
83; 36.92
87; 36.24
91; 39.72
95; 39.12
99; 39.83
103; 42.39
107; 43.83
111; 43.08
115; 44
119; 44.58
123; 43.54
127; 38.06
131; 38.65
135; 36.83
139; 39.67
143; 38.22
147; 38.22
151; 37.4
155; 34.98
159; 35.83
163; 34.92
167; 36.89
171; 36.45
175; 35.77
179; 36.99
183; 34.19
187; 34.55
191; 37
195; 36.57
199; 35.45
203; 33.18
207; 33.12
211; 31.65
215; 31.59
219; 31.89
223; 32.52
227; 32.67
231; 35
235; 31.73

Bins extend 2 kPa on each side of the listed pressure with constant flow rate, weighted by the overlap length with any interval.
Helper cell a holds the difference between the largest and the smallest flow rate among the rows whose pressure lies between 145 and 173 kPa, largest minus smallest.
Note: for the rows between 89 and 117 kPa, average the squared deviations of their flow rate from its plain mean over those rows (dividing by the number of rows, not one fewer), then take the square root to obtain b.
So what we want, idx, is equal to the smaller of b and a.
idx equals 1.9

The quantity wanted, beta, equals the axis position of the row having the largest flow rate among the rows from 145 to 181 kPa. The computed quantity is 147 kPa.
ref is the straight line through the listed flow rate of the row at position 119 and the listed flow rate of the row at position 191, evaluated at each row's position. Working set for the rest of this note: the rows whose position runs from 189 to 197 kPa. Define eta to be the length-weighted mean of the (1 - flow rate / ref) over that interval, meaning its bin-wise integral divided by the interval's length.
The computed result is 0.00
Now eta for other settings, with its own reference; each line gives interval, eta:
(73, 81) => 0.25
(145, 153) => 0.09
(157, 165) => 0.12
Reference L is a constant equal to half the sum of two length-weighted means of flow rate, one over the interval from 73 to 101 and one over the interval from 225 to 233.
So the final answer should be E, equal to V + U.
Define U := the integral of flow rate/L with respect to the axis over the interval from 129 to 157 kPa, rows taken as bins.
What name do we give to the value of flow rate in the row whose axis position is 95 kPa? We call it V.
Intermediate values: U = 29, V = 39.12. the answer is 69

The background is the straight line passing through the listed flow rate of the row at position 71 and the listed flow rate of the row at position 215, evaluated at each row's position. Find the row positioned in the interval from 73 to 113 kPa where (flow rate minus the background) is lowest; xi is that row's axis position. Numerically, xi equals 75 kPa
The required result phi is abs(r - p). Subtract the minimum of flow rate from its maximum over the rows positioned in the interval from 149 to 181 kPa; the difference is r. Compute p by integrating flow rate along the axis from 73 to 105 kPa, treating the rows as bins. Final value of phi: 1230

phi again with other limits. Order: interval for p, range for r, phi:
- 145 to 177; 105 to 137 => 1154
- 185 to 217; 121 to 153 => 1086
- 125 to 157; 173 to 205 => 1204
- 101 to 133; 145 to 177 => 1349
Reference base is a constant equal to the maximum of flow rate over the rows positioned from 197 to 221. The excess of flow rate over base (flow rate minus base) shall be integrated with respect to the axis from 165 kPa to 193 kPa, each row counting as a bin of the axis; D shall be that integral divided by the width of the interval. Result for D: 0.5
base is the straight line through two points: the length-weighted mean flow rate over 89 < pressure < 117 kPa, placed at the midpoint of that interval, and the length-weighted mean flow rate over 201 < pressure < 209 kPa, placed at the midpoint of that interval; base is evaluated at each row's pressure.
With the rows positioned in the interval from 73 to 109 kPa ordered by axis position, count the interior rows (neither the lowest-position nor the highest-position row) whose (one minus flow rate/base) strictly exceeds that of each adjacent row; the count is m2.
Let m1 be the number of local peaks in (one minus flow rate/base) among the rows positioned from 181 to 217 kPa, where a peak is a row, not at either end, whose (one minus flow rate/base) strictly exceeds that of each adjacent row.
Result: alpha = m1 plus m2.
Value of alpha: 4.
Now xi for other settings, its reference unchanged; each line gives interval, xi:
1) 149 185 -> 155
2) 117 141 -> 135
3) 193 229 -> 211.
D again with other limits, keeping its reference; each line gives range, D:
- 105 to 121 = 8.4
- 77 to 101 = 2.9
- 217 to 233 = -2.4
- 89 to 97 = 4.0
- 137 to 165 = 1.6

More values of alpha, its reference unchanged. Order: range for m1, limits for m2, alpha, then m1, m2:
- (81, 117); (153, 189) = 6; 3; 3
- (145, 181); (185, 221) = 5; 3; 2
